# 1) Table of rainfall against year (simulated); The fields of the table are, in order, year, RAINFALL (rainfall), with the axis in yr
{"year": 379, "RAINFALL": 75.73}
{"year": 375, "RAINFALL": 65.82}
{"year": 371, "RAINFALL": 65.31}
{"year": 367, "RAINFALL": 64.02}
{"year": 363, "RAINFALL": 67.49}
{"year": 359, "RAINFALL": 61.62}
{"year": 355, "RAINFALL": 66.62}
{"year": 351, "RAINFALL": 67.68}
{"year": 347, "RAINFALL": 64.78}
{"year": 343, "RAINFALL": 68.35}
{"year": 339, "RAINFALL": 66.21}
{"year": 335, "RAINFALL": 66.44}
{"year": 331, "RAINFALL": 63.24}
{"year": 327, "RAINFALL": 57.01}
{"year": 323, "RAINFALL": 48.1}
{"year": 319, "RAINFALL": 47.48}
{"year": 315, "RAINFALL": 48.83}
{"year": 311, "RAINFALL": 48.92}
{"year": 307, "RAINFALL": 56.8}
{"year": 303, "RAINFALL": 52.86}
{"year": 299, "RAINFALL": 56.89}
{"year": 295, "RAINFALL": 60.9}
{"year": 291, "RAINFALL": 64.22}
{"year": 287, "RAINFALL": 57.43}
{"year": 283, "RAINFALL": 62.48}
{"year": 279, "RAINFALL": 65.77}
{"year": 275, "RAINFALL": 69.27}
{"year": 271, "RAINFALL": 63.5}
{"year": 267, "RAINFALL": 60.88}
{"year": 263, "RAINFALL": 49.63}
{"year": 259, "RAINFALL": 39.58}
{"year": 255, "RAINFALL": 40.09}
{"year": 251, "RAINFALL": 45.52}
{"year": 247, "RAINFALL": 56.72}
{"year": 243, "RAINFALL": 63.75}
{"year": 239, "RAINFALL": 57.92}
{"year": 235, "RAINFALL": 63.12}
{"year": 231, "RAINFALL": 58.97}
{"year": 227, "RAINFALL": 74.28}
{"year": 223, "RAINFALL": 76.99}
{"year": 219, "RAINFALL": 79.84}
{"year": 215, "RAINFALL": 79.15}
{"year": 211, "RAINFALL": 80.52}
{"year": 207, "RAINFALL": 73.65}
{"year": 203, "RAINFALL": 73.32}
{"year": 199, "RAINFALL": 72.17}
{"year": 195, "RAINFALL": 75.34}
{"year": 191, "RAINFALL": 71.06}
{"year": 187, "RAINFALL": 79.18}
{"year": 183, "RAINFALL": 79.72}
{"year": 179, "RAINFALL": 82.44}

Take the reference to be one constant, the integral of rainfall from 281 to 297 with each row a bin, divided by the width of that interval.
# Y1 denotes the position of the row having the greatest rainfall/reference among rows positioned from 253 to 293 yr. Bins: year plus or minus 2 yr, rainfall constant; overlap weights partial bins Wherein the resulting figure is 275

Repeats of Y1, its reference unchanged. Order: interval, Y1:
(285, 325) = 291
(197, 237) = 211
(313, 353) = 343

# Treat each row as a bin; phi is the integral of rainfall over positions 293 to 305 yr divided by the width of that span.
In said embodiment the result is 57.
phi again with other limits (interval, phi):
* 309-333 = 52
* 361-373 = 66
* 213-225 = 79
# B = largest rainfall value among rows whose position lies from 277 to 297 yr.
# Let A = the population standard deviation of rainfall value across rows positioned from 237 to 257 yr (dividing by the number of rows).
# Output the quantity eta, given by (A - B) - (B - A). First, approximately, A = 9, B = 65.77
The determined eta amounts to -114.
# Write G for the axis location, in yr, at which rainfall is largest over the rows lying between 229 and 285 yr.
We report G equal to 275 yr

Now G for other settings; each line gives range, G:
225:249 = 227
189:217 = 211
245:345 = 275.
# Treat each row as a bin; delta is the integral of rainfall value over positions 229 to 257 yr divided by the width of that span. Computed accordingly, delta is 55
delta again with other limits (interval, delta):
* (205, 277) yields 63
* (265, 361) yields 60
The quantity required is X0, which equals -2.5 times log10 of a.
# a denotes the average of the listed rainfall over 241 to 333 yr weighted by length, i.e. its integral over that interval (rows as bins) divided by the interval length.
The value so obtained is -4.36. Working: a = 56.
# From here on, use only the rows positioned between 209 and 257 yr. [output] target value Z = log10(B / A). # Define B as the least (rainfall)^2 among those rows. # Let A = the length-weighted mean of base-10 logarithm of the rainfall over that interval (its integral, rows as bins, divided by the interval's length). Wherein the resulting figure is 2.95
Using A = 1.80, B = 1607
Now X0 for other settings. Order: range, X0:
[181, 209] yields -4.69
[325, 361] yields -4.53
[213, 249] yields -4.58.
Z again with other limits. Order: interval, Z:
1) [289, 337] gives 3.11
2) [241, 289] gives 2.95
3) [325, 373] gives 3.25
